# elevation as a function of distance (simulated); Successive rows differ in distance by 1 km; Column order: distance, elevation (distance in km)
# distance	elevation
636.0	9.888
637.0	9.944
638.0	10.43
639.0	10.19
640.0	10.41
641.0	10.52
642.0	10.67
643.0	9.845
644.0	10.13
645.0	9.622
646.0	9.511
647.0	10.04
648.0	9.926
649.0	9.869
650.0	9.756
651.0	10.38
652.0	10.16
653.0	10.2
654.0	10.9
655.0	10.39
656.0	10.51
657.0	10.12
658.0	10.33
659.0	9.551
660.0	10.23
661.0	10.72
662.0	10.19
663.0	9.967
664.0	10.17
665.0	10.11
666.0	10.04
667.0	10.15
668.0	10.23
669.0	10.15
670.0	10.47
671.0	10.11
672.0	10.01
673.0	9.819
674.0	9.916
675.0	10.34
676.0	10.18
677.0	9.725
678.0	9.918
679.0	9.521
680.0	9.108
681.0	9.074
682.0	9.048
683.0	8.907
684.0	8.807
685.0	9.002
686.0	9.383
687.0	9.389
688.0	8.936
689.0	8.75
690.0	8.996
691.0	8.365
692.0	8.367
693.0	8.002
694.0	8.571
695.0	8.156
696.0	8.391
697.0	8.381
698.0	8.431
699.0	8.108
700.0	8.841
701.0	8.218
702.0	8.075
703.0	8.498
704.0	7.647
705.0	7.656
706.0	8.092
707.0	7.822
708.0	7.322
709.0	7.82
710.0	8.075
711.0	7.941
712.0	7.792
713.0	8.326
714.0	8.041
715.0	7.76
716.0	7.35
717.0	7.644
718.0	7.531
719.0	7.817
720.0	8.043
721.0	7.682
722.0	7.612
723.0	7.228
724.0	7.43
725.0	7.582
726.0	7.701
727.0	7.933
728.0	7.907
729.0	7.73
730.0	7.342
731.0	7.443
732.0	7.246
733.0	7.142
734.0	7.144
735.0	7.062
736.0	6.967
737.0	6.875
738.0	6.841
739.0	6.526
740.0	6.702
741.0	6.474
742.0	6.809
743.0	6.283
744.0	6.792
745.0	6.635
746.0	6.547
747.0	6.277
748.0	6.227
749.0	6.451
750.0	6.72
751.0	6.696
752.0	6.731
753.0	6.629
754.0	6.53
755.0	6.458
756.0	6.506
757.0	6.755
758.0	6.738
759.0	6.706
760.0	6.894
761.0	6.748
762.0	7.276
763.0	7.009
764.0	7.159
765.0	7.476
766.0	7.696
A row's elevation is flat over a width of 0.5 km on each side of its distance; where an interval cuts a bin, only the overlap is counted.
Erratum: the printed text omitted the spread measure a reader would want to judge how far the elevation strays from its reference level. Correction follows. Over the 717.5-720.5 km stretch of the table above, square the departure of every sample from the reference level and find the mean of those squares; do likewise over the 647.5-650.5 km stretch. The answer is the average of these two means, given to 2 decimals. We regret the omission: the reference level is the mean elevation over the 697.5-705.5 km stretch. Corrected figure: 1.49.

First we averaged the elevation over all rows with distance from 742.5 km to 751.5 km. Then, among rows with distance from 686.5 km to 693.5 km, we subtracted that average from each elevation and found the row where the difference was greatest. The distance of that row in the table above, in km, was 687.0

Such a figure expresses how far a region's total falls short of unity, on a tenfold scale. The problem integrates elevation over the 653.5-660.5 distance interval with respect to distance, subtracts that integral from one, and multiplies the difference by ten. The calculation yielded -710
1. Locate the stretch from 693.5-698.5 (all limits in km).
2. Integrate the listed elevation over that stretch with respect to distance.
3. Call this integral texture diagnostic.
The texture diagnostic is 42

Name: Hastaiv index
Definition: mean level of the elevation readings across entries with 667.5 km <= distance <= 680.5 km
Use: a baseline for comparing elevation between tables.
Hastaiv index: 10.0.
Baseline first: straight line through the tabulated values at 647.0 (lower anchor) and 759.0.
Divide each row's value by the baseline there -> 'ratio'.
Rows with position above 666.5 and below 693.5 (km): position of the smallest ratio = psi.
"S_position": 693.0 km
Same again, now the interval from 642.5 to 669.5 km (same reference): 646.0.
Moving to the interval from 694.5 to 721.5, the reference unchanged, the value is 708.0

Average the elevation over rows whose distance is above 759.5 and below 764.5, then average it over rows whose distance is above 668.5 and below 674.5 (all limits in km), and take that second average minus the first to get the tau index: 3.1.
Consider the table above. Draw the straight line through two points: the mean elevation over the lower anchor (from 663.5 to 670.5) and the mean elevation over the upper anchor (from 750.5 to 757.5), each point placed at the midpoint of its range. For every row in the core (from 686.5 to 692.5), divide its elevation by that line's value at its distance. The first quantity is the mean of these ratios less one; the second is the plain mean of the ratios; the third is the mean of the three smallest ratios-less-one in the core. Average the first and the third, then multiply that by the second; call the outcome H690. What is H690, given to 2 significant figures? -0.061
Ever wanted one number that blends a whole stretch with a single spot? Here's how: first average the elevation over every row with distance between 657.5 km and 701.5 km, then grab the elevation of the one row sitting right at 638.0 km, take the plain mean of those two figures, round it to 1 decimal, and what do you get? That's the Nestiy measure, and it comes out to 9.9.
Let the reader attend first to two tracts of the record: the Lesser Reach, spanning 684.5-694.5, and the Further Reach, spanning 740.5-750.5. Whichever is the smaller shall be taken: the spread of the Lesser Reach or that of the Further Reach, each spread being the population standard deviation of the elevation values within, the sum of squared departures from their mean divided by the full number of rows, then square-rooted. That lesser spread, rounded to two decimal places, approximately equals 0.20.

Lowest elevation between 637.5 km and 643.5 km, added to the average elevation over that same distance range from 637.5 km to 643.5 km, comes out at 20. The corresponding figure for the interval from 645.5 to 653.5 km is 19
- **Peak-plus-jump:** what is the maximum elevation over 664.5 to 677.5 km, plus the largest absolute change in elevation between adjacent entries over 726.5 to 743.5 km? 11.0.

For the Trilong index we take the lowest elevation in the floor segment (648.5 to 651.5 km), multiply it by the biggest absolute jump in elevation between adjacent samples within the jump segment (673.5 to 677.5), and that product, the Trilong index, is 4.4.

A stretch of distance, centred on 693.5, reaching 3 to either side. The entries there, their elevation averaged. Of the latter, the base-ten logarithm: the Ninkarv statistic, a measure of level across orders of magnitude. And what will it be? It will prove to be 0.92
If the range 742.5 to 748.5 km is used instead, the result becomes 0.81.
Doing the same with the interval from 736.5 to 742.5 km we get 0.83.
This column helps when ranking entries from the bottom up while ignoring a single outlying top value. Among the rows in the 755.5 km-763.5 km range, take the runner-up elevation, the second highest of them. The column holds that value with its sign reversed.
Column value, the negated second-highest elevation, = -7.0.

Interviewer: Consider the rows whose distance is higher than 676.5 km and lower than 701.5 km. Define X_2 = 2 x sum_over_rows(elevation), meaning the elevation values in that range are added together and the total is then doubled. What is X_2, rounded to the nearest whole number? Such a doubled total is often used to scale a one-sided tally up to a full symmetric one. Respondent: 441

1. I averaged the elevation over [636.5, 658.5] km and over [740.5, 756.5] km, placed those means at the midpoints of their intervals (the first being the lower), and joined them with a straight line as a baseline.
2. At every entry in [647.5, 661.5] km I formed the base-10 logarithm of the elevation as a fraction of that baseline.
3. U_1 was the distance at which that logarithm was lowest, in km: 650.0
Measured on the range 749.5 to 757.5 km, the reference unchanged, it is 755.0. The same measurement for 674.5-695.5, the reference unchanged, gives 693.0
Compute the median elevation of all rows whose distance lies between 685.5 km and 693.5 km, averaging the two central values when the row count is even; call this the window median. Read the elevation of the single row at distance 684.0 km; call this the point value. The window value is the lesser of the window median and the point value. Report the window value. 8.8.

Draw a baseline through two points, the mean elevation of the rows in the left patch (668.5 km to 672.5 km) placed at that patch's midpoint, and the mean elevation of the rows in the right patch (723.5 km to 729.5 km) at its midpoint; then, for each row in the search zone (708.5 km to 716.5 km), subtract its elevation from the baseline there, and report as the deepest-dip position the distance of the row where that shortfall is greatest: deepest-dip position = 716.0 km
